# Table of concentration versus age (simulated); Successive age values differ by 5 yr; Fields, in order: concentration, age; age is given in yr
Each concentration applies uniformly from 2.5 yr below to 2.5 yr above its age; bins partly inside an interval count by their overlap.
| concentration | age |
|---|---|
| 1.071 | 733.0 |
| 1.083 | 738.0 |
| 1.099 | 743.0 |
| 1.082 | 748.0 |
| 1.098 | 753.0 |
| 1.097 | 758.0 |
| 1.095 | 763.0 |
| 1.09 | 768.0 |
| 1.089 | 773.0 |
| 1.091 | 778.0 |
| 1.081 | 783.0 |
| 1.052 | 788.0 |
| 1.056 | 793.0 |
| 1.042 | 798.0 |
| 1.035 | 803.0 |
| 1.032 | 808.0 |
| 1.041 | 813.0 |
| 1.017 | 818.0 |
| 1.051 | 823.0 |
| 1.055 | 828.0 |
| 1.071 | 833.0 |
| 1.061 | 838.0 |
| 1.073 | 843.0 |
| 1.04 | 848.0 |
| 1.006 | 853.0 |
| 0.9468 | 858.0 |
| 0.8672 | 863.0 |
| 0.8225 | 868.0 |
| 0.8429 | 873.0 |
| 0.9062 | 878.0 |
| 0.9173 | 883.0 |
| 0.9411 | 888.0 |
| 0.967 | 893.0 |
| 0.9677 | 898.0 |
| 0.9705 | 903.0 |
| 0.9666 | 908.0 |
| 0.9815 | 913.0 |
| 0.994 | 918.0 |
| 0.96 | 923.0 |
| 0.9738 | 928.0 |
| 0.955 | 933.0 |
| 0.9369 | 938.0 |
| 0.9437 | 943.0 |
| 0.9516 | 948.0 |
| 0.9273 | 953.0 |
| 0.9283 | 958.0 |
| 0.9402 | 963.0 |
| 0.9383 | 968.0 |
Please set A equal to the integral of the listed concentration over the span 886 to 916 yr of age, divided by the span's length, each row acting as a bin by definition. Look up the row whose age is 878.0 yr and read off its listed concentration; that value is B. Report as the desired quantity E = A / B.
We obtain 1.07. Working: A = 0.97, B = 0.9062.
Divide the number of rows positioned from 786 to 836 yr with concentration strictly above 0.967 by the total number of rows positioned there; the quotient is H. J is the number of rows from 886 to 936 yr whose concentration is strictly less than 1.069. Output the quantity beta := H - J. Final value -9.0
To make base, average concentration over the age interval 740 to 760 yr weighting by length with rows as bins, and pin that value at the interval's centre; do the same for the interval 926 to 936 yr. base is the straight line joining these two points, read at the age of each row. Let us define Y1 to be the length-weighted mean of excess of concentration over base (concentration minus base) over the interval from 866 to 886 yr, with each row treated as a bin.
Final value -0.127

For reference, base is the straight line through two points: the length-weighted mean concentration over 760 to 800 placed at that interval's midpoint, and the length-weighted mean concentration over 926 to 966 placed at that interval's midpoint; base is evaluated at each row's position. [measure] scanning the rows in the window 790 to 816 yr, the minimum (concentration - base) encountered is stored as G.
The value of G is -0.02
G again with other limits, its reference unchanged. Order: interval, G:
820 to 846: 0.01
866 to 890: -0.18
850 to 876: -0.18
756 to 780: 0.00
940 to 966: -0.01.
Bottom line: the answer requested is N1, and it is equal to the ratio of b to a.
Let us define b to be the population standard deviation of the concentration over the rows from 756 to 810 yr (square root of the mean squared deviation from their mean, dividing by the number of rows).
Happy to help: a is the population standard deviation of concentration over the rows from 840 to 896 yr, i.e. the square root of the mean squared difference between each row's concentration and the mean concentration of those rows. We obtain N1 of 0.3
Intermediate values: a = 0.0757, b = 0.025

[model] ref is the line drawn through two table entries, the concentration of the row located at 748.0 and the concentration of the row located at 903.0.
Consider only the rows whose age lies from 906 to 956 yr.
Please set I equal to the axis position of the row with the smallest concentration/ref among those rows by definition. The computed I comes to 938.0 yr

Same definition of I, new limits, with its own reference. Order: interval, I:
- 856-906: 868.0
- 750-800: 798.0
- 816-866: 863.0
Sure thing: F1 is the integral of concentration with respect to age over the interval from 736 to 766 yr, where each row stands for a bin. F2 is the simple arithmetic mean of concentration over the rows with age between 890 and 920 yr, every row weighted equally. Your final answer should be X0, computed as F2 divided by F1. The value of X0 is 0.0297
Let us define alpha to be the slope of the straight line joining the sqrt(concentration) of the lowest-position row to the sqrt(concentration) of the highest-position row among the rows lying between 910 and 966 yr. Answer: -0.0004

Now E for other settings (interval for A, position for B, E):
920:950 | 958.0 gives 1.03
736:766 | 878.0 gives 1.21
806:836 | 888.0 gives 1.11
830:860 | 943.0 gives 1.10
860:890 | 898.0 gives 0.91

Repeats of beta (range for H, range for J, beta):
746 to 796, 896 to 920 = -4.0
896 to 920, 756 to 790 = -0.2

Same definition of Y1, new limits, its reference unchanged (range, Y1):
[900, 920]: 0.000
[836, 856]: 0.018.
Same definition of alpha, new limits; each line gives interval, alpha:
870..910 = 0.0019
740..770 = -0.0002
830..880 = -0.0018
